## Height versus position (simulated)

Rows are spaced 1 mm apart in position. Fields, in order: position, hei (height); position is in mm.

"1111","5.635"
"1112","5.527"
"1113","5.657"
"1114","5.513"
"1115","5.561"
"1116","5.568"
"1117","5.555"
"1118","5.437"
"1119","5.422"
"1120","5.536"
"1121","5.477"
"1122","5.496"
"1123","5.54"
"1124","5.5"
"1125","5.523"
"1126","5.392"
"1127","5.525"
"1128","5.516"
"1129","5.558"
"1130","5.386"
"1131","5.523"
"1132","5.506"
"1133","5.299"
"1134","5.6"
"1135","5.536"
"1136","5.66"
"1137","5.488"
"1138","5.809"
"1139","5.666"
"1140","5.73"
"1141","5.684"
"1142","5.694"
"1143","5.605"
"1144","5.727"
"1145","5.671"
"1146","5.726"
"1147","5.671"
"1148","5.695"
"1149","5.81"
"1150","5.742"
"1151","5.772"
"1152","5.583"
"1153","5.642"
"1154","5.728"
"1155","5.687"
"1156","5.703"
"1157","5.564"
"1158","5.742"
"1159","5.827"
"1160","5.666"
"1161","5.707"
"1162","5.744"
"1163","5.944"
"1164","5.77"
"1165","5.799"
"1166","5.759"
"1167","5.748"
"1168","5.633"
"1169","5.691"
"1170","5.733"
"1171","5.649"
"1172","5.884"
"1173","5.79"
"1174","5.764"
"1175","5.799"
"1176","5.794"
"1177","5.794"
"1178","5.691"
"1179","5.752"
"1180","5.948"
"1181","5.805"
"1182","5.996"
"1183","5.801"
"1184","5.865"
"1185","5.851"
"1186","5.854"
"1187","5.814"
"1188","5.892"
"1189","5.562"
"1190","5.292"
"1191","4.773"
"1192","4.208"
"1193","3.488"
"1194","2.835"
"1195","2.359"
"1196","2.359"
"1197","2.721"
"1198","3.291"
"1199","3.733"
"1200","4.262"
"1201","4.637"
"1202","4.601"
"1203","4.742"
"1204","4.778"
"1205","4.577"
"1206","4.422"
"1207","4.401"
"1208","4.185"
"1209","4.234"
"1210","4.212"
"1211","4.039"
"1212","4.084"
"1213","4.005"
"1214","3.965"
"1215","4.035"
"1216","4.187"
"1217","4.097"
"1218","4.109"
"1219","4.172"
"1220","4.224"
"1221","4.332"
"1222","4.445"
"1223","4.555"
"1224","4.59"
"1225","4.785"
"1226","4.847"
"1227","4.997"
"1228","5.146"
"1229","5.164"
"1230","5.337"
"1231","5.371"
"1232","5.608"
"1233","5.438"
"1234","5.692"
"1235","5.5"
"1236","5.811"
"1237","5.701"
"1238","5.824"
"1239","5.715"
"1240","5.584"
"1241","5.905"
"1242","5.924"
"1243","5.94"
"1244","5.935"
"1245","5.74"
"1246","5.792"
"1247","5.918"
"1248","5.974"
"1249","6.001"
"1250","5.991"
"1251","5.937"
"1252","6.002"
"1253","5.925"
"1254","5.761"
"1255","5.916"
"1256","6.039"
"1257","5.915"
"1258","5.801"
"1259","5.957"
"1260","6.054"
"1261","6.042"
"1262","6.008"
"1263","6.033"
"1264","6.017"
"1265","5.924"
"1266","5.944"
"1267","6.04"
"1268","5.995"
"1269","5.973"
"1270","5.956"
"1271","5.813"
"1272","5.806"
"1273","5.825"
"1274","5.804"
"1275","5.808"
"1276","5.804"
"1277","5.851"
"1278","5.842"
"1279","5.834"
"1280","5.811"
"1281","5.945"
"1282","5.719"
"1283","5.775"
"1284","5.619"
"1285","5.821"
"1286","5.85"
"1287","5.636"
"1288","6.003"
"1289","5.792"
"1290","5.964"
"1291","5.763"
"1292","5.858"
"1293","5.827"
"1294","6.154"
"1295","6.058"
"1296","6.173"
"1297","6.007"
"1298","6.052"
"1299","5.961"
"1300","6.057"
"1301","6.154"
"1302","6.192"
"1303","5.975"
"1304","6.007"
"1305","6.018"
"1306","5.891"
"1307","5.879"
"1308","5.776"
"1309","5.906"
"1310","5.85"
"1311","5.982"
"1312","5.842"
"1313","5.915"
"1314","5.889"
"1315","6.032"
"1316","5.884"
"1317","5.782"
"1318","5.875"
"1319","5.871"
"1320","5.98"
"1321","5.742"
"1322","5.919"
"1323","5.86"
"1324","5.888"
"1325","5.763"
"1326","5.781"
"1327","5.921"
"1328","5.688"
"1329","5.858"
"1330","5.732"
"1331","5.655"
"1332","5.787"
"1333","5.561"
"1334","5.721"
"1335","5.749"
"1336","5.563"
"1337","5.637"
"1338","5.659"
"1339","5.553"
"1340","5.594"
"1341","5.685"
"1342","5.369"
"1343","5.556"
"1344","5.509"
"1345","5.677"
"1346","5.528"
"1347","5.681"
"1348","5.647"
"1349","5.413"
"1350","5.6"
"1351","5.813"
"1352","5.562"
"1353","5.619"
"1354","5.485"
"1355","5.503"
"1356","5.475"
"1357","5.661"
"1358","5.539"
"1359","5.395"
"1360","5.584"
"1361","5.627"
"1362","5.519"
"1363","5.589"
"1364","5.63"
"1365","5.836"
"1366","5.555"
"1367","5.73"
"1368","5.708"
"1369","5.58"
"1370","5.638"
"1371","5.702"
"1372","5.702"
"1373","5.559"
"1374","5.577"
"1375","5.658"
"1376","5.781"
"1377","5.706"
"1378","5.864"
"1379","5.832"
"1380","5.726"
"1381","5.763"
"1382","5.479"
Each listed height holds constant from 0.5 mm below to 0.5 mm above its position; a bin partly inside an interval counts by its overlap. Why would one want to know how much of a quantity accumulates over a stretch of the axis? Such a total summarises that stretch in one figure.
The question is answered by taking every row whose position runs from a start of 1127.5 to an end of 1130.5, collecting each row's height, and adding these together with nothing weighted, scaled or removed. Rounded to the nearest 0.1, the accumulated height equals 16.5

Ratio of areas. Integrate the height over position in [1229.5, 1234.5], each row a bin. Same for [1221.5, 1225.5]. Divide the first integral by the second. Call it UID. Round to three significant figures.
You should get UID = 1.49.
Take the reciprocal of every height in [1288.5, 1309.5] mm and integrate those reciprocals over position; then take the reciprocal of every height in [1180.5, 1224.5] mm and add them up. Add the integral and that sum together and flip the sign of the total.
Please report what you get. -14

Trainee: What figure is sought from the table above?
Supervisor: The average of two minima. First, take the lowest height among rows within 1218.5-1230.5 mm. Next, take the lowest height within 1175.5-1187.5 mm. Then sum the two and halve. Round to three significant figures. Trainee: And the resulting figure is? 4.93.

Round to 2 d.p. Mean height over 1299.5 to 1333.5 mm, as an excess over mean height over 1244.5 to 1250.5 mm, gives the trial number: -0.02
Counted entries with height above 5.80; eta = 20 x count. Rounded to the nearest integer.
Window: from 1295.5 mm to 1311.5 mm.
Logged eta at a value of 300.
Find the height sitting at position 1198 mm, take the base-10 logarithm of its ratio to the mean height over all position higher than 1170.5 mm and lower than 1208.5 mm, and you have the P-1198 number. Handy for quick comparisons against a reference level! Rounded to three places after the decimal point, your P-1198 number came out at -0.172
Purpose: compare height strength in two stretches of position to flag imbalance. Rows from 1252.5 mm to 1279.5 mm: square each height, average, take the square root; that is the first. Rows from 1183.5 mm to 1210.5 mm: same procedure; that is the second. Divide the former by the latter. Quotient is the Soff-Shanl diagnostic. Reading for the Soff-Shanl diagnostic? 1.31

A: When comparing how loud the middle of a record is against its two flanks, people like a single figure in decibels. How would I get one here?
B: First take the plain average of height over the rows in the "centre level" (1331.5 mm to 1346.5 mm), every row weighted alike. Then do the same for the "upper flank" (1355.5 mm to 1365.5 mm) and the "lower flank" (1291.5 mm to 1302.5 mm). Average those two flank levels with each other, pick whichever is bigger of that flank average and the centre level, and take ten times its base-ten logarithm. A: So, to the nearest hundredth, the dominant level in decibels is 7.65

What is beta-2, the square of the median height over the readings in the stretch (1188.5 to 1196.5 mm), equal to 14.8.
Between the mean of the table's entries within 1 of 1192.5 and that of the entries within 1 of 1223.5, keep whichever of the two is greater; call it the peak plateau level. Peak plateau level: 4.6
